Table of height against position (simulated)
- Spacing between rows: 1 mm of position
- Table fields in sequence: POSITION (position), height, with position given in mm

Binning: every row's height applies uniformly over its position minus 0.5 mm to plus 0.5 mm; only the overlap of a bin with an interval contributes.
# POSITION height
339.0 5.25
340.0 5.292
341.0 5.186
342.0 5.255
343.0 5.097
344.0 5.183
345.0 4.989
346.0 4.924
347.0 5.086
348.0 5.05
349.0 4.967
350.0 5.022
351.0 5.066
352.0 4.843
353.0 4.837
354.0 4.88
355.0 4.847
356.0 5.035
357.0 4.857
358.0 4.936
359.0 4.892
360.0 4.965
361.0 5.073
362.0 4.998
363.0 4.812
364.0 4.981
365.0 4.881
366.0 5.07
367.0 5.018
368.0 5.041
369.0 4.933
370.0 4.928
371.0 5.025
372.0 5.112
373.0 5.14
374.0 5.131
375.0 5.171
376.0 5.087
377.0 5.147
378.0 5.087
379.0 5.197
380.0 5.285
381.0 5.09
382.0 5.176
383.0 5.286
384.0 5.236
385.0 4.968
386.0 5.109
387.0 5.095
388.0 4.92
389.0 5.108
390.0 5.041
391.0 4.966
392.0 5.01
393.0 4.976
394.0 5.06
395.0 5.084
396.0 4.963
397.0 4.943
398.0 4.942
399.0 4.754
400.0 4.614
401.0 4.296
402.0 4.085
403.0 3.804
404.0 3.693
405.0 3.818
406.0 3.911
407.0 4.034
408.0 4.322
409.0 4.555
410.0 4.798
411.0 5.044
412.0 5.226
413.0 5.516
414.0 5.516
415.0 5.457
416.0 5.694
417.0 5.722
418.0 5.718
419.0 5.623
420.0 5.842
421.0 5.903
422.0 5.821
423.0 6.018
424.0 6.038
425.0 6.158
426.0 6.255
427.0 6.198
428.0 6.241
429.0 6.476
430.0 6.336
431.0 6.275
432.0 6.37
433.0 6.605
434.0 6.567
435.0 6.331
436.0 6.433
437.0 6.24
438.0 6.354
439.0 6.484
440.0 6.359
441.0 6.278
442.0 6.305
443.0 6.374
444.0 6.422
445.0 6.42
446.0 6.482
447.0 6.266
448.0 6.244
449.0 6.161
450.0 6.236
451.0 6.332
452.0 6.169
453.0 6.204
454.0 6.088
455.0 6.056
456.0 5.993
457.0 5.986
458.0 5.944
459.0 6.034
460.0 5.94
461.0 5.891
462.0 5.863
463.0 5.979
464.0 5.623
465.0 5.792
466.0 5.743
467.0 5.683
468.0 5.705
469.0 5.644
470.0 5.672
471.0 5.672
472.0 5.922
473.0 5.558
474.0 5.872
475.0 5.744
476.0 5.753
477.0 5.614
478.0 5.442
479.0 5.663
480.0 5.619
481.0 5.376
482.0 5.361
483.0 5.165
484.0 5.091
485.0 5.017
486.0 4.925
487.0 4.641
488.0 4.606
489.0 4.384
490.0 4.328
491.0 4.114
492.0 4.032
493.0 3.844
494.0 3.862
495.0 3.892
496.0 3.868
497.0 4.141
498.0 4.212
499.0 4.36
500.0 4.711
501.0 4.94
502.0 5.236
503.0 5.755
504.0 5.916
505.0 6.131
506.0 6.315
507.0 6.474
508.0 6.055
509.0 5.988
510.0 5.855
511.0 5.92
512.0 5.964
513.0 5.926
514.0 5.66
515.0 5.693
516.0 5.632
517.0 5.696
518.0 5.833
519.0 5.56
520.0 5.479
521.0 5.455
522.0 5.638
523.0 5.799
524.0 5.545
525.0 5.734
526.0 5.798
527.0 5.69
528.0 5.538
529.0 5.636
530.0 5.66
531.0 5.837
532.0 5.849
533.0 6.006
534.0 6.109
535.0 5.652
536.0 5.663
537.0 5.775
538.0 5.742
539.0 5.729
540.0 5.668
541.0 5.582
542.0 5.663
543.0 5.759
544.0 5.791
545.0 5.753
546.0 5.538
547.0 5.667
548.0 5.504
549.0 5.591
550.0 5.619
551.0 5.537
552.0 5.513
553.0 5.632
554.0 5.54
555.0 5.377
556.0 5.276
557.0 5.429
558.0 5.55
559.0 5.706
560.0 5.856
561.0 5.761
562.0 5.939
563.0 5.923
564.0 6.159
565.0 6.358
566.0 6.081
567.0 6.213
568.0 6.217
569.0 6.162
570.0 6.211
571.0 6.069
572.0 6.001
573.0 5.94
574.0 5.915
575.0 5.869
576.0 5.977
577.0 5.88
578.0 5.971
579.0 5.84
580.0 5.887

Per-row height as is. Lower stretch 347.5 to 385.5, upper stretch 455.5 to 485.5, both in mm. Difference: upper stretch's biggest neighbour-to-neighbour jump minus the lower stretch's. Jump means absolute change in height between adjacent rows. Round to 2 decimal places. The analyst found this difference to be 0.10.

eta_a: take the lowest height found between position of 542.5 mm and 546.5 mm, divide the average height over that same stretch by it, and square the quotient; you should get 1.06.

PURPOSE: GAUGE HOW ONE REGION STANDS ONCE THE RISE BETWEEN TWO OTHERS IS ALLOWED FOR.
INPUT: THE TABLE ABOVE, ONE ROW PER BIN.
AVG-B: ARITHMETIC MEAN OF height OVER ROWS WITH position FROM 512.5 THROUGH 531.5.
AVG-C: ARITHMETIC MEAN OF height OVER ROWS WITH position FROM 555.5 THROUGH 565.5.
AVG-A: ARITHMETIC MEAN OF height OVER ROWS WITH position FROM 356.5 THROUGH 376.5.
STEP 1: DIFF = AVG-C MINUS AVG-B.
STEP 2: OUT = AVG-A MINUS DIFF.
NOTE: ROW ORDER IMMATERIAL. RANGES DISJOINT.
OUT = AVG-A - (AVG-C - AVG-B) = 4.9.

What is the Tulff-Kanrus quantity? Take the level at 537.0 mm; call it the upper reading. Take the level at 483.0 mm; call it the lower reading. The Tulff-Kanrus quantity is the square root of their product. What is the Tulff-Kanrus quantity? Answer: 5.5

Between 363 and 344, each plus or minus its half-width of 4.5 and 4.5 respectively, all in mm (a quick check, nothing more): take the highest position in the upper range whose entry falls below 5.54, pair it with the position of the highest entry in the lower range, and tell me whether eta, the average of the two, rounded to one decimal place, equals 353.5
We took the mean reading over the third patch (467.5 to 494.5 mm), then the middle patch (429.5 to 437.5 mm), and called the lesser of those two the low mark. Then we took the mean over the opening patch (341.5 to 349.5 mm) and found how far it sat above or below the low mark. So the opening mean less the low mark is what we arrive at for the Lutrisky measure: -0.1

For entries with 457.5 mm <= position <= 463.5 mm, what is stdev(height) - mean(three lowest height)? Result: -5.84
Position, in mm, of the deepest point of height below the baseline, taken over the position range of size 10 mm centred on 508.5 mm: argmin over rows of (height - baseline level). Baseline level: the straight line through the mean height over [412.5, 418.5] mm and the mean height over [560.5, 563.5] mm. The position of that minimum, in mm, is 510.0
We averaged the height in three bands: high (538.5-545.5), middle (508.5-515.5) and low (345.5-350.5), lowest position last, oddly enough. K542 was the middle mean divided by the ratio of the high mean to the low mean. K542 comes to 5.1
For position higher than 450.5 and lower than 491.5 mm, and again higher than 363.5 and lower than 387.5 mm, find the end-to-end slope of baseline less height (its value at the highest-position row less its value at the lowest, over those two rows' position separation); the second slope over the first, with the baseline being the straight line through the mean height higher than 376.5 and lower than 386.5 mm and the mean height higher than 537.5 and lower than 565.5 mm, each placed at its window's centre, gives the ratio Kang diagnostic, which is 0.0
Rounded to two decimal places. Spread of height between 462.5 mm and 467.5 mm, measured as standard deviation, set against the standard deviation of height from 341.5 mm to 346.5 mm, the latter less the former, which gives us 0.00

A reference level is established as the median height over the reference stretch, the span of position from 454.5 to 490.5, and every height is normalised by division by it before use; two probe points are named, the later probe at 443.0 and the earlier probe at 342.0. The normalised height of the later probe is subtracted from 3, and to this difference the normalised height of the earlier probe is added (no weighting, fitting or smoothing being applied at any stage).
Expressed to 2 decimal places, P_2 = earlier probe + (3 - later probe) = 2.80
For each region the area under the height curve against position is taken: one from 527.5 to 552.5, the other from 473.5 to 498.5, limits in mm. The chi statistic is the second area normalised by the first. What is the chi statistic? 0.85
